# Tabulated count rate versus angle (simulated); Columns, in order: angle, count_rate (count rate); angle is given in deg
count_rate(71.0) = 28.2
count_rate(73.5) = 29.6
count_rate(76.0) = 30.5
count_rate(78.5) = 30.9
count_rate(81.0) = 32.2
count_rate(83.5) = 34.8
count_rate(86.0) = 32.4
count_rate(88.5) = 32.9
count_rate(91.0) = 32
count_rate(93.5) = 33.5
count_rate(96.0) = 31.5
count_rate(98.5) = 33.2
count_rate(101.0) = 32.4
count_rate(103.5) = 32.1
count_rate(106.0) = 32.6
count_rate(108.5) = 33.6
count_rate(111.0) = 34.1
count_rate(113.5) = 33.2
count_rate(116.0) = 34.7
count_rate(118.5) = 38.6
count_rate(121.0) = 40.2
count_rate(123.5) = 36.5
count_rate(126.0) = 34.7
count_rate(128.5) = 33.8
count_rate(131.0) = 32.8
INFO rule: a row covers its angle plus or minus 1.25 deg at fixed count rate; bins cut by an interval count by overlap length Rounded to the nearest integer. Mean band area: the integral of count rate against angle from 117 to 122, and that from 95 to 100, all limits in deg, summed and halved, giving 179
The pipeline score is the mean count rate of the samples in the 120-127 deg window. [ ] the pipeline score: 37.1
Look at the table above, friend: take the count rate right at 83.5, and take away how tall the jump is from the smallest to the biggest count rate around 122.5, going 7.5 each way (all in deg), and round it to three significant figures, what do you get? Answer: 28.4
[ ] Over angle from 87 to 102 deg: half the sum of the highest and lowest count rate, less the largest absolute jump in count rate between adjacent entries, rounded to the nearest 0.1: 30.5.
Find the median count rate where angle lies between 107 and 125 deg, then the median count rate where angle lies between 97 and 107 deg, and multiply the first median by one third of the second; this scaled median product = 376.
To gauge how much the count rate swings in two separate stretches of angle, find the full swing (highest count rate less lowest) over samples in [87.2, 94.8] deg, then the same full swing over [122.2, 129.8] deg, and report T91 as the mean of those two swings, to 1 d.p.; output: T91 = 2.1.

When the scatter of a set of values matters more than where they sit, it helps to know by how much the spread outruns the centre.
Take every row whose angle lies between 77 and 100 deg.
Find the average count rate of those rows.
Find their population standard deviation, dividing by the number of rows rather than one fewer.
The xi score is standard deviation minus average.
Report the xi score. -31.5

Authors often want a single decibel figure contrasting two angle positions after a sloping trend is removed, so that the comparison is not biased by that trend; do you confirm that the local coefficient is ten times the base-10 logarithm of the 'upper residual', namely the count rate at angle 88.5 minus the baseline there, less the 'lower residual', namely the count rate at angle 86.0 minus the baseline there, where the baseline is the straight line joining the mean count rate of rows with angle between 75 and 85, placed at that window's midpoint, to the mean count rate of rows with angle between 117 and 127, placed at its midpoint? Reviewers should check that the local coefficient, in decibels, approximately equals -7.4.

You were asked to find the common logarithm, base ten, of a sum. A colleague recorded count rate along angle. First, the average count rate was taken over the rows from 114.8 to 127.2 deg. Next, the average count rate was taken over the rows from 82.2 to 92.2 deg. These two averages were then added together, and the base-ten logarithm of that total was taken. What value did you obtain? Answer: 1.84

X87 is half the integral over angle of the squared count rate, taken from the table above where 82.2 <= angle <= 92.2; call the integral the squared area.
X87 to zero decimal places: 5459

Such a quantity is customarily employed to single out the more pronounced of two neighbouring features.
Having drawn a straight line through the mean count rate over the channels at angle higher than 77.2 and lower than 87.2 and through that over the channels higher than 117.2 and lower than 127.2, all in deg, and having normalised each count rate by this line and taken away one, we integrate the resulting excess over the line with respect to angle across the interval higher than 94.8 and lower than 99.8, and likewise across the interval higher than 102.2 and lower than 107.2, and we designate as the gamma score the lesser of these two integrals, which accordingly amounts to -0.42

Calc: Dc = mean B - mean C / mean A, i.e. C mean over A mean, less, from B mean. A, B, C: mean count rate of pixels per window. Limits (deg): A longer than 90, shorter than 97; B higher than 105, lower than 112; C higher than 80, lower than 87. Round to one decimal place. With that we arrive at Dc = 32.4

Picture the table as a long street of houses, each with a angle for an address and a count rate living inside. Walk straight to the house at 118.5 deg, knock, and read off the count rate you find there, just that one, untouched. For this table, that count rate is 38.6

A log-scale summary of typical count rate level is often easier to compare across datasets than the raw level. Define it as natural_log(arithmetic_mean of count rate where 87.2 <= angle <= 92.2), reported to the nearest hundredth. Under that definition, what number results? 3.48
